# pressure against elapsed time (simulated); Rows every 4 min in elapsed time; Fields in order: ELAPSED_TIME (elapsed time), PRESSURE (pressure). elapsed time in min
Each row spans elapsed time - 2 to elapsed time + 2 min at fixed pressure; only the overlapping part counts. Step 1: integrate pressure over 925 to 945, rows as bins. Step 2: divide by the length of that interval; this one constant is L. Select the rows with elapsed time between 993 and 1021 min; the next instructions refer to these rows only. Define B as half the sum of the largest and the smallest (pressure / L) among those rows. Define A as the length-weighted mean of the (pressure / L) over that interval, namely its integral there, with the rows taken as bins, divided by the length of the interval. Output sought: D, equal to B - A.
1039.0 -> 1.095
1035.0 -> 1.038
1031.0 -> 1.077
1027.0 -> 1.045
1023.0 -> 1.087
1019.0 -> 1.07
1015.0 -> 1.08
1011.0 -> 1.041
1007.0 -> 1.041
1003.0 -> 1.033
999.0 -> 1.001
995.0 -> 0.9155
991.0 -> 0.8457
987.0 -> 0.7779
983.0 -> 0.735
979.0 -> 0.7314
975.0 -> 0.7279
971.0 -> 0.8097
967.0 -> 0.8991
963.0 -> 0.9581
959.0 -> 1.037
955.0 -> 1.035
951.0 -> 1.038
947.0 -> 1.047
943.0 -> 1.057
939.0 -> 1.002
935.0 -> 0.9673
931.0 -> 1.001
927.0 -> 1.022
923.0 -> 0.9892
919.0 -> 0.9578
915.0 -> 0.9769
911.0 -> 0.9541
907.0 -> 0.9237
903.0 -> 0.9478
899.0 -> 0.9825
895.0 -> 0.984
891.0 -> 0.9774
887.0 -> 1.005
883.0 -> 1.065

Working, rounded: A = 1.02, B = 0.988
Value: -0.028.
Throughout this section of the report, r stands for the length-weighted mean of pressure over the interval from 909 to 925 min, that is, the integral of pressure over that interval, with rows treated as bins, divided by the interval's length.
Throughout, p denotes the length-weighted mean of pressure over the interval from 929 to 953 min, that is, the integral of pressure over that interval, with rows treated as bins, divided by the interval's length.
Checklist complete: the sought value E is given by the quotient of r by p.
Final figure 1.0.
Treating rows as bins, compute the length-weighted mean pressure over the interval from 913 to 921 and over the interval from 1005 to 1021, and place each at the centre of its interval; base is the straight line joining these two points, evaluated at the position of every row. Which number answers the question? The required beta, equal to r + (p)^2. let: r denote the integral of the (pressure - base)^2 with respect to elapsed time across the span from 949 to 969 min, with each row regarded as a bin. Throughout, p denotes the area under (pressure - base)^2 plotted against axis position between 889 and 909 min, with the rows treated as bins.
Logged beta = 0.08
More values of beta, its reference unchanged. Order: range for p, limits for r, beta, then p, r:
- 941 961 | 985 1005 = 0.48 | 0.041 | 0.48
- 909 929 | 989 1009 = 0.22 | 0.010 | 0.22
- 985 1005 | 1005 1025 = 0.23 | 0.480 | 0.00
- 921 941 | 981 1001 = 0.83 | 0.013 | 0.83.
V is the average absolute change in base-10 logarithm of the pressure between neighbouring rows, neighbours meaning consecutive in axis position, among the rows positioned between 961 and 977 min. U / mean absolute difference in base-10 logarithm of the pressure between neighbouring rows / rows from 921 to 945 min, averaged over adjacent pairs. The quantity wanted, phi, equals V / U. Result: 2.60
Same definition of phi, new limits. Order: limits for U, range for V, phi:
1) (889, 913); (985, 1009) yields 2.85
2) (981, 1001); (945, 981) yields 0.60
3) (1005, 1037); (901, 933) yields 1.11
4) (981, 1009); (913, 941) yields 0.50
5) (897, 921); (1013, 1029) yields 0.78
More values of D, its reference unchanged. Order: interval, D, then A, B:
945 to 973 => -0.046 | 0.97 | 0.919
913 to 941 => 0.002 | 0.98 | 0.980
